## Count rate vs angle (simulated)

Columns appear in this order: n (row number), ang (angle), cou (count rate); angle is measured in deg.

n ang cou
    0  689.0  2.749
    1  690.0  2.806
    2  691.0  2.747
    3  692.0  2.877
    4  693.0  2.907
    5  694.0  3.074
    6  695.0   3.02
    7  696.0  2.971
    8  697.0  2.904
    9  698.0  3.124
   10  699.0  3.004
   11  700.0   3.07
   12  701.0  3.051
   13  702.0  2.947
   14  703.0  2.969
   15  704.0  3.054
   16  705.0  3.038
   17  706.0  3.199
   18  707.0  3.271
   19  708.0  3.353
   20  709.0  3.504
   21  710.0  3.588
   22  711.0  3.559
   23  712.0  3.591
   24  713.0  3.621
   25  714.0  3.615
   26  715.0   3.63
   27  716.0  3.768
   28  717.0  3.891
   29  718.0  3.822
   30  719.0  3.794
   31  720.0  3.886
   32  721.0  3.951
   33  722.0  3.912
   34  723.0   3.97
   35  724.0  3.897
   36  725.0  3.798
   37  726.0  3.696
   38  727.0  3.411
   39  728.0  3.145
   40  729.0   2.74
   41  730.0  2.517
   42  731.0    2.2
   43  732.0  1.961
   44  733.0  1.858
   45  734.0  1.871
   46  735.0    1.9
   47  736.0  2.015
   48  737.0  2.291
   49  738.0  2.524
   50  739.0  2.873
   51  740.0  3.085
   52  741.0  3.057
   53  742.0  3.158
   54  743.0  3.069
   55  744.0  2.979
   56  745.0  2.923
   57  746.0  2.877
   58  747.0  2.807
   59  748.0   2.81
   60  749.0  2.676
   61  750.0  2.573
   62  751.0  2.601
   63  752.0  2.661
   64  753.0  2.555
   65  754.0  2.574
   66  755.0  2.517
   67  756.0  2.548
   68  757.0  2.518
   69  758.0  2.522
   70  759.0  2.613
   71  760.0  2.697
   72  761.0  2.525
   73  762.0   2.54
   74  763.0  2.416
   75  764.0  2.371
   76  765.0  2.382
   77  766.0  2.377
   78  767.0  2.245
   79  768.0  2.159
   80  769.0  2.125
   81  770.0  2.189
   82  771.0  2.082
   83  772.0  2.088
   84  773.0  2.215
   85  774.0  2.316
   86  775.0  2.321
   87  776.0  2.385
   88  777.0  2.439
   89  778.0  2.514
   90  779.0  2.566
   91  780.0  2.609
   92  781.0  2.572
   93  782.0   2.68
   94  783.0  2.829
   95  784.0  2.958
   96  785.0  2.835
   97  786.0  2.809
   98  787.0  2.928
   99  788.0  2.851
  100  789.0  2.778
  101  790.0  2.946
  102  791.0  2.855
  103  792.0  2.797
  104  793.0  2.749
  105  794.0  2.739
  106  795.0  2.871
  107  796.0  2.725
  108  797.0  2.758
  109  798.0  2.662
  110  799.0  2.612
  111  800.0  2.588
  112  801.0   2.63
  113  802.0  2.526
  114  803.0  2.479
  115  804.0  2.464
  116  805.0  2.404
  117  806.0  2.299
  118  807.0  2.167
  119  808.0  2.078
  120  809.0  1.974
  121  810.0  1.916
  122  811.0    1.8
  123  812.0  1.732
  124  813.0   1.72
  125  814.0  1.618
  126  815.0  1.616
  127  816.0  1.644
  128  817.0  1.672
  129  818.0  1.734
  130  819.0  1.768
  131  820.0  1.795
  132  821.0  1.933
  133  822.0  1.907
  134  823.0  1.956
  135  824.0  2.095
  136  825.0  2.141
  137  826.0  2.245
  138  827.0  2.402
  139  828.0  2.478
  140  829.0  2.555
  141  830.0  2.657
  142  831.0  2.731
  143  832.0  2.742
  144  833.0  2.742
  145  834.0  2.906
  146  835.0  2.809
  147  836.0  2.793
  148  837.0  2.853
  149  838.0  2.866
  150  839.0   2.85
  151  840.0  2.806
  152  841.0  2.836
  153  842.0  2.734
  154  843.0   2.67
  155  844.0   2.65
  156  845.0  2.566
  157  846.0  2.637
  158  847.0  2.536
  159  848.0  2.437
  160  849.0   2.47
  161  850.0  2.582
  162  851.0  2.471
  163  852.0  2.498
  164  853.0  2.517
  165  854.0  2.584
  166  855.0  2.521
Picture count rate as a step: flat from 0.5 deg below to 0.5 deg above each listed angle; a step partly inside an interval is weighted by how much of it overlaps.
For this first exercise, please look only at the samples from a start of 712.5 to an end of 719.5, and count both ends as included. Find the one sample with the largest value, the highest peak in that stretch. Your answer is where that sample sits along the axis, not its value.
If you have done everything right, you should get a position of 717.0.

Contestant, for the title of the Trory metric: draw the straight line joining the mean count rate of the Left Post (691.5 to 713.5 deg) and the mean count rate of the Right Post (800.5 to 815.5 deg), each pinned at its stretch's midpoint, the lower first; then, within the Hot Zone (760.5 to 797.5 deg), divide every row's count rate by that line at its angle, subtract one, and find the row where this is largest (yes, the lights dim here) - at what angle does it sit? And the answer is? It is 790.0 deg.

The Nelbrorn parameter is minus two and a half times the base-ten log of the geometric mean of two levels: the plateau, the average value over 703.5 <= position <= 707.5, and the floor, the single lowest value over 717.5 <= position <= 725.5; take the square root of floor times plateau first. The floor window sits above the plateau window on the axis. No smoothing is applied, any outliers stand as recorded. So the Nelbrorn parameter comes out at -1.35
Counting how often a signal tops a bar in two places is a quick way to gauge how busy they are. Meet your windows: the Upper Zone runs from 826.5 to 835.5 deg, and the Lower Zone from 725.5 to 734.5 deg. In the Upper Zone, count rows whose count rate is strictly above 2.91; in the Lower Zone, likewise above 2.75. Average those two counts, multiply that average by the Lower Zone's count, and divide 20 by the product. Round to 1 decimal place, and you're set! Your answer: 4.4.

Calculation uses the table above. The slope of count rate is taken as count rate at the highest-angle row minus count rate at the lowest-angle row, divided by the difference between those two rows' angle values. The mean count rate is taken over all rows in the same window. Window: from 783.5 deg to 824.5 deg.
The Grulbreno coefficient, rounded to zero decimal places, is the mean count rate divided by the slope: -108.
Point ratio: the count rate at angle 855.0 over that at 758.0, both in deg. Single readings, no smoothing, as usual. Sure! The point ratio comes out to 1.00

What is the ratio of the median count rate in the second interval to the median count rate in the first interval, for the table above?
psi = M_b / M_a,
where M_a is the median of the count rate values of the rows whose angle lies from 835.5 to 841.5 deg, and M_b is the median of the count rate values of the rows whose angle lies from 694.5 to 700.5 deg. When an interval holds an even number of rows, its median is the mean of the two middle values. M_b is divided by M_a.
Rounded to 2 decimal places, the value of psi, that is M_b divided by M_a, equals 1.06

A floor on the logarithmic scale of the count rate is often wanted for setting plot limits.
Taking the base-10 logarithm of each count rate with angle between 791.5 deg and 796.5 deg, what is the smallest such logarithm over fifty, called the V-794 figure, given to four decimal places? 0.0087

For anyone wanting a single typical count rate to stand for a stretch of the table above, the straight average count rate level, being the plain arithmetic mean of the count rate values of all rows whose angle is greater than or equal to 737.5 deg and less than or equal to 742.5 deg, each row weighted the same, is 2.94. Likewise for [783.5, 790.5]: 2.87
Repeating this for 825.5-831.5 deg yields 2.51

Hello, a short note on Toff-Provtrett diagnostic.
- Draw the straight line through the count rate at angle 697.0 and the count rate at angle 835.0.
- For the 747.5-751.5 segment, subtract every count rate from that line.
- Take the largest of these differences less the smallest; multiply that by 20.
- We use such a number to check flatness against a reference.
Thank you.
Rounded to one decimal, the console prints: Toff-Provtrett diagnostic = 4.7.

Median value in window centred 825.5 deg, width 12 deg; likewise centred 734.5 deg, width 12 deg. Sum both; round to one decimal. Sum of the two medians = 4.4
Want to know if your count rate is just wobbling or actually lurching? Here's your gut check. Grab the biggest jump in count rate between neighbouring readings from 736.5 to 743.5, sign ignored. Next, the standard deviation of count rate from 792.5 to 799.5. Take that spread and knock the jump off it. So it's -0.27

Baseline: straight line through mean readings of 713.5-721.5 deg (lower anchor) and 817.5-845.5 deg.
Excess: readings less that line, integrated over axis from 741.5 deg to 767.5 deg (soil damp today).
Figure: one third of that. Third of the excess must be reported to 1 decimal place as -6.3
